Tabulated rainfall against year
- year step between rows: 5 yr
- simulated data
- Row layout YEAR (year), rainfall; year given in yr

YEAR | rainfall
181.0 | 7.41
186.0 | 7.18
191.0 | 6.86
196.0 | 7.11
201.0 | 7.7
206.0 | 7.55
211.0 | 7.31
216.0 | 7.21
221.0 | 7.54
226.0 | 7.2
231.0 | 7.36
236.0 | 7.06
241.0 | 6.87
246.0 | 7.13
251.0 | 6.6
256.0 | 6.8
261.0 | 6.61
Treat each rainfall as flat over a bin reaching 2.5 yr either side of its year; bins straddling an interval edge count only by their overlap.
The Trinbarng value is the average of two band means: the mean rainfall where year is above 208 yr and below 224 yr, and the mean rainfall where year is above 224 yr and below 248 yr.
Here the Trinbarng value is 7.24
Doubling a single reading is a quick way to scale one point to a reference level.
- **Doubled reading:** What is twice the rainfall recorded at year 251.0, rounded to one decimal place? 13.2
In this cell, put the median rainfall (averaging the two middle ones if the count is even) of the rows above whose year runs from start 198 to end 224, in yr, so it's 7.54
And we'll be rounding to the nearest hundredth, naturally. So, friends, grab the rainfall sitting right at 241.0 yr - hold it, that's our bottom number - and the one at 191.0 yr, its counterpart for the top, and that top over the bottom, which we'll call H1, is 1.00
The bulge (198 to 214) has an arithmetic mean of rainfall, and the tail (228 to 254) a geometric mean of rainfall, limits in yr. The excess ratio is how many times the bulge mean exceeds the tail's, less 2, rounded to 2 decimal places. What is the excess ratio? -0.93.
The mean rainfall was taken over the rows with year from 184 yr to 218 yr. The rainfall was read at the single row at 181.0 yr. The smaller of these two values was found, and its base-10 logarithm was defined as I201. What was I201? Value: 0.862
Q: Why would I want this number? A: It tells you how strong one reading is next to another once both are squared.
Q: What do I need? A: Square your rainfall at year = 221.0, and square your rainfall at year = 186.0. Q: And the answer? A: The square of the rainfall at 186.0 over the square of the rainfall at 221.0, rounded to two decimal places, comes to 0.91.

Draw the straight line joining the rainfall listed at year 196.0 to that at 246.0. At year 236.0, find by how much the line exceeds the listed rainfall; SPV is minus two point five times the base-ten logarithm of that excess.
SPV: 3.0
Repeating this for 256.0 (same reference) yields 1.2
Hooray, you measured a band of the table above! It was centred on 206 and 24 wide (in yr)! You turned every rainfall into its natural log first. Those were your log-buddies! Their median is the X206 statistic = 1.99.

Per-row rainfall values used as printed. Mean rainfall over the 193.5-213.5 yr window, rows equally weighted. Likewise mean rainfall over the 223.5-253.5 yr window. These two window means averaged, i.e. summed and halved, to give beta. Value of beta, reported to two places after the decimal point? 7.23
